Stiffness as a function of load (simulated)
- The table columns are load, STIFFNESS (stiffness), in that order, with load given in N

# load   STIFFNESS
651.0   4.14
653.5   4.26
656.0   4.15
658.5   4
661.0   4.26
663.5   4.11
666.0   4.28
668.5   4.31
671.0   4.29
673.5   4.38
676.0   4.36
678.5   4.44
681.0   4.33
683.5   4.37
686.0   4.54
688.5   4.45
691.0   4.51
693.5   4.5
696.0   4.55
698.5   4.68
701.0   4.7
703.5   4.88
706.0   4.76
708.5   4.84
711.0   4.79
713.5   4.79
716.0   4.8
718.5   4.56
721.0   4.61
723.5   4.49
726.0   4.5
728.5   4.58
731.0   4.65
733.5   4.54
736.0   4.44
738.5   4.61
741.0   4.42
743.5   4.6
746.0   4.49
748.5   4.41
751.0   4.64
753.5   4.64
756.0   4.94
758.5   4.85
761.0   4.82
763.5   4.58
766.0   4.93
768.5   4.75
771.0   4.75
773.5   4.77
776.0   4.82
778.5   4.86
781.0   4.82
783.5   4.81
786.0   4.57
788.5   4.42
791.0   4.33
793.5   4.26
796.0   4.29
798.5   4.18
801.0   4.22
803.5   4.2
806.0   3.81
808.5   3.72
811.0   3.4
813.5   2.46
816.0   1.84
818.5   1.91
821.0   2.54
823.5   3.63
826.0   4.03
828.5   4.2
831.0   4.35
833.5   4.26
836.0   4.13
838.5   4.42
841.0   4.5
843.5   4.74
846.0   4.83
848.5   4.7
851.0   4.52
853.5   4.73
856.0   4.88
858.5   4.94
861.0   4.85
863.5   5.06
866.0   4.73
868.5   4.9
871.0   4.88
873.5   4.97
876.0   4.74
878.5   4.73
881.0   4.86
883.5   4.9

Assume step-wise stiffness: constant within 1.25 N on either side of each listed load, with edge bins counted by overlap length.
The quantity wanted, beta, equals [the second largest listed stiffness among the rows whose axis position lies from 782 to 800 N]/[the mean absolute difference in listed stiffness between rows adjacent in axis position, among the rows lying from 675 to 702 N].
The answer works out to 60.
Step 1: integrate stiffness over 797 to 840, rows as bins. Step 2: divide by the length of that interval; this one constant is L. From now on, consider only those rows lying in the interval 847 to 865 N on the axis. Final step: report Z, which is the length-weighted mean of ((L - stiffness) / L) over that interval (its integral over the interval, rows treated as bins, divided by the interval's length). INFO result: -0.33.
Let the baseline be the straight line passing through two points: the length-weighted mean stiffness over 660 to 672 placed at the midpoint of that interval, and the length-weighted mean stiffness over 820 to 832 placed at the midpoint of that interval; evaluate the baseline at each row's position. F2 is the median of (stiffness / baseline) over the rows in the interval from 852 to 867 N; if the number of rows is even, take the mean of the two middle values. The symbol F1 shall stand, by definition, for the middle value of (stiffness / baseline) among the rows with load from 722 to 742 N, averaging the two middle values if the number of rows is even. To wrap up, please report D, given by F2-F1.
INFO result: 0.2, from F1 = 1.11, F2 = 1.33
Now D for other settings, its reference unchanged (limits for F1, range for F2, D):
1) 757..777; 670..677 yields -0.2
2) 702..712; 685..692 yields -0.1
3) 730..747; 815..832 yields -0.2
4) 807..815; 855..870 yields 0.4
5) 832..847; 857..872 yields 0.1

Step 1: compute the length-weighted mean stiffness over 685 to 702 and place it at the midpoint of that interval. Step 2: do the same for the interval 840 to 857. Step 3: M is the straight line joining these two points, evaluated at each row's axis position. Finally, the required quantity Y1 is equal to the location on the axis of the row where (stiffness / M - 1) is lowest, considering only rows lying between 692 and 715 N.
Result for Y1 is 693.5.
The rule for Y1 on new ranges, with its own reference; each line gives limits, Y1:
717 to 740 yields 736.0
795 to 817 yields 816.0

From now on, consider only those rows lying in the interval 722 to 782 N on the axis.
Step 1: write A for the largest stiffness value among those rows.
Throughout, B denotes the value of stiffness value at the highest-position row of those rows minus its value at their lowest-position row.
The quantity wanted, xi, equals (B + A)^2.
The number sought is 28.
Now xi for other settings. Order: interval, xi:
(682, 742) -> 24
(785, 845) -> 24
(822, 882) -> 40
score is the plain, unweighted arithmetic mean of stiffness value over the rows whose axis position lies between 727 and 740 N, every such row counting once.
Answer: 4.56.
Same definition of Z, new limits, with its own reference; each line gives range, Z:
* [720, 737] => -0.26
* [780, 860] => -0.13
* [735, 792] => -0.29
